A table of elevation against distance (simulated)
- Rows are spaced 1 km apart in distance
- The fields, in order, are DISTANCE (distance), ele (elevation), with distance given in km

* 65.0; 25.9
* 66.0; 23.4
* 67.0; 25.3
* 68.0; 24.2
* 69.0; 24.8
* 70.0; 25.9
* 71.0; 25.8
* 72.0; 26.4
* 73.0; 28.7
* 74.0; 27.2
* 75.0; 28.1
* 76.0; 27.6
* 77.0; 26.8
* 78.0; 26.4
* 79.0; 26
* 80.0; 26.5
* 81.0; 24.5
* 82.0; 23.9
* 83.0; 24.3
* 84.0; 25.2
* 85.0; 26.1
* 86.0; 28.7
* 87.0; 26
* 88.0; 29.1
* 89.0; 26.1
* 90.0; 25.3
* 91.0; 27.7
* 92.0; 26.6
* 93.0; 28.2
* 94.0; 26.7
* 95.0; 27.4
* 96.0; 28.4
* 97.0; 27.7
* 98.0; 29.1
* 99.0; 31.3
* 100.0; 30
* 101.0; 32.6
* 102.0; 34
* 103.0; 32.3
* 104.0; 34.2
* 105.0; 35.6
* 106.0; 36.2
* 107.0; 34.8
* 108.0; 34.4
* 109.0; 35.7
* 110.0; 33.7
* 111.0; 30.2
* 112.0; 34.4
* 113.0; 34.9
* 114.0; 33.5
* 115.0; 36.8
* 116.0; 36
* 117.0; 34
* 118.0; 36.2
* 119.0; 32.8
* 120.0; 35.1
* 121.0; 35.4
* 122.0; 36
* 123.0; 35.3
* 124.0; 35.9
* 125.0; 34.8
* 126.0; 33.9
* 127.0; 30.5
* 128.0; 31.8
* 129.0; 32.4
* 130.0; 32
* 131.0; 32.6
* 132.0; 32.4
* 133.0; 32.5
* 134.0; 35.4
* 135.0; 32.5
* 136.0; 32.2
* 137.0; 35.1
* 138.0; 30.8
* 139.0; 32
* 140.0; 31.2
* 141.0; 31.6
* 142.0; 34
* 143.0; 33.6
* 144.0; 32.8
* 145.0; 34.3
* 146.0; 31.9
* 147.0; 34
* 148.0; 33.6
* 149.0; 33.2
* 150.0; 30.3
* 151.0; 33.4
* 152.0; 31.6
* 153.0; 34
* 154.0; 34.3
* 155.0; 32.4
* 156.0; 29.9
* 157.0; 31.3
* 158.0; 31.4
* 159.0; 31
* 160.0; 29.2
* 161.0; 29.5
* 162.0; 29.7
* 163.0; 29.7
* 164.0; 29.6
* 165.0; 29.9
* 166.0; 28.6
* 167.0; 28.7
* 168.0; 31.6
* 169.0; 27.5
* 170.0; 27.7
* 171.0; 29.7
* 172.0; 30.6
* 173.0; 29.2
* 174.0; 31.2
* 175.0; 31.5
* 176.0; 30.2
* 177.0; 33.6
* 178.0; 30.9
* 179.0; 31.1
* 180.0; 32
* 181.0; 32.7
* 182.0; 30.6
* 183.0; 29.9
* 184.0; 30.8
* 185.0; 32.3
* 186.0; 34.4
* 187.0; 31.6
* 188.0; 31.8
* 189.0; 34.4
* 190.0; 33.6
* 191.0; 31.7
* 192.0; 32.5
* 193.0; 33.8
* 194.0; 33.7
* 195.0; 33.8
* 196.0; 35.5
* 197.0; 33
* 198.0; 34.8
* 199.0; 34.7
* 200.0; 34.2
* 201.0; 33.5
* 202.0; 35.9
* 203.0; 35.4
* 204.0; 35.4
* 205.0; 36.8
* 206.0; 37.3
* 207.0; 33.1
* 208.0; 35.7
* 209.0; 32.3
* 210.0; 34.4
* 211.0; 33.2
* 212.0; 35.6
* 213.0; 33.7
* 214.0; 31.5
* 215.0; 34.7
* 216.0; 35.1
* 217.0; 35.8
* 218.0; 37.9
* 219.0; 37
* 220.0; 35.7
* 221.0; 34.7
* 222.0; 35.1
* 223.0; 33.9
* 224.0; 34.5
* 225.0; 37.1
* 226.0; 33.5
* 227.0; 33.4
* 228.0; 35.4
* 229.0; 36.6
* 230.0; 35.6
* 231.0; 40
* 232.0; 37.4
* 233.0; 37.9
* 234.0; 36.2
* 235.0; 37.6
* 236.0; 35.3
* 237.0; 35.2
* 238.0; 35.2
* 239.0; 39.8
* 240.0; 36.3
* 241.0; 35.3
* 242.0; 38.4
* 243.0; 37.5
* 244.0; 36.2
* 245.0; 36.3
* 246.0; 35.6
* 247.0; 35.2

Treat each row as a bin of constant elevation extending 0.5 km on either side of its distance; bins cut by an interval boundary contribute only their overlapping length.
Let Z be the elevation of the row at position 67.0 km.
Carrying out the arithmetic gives 25.3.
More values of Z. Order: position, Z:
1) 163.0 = 29.7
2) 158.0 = 31.4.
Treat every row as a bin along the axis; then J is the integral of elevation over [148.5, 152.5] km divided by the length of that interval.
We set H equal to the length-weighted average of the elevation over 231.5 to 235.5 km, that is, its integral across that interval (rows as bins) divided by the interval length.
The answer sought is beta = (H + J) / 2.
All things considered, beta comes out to 34.7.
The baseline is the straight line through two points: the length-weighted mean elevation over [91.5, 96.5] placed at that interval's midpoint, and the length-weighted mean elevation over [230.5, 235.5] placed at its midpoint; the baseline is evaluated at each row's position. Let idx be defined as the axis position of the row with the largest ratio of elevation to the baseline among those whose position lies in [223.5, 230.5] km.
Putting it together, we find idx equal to 225.0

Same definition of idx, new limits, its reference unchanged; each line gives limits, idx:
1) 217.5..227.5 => 218.0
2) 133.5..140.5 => 134.0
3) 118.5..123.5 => 122.0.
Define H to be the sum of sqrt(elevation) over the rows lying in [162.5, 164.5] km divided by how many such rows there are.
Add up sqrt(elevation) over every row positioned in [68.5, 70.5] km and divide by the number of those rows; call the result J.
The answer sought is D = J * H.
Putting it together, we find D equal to 27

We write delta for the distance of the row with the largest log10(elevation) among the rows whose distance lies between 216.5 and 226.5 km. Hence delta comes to 218.0 km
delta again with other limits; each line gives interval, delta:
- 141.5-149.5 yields 145.0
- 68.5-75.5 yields 73.0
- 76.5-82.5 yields 77.0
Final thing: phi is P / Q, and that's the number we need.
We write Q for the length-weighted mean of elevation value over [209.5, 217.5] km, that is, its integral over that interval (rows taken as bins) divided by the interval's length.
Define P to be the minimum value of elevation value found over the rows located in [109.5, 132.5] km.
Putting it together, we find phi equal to 0.88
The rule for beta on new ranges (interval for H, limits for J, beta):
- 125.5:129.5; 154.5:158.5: 31.7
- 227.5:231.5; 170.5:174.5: 33.5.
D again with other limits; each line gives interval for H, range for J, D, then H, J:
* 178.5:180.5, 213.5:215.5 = 32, 5.62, 5.8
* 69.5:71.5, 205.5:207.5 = 30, 5.08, 5.9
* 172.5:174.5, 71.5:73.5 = 29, 5.49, 5.2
